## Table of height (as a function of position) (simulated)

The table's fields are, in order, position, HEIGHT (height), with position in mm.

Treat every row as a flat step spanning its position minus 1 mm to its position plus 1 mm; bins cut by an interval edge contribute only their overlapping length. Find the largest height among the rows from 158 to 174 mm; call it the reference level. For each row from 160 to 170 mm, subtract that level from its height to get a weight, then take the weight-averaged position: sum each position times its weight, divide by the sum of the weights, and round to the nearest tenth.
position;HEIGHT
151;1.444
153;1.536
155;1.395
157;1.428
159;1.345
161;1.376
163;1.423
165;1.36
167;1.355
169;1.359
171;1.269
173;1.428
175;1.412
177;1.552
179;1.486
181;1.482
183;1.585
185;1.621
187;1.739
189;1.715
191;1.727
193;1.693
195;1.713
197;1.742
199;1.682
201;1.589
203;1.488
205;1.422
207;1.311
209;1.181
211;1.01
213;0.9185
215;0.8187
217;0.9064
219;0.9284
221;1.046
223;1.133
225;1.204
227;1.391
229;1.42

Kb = 165.8 mm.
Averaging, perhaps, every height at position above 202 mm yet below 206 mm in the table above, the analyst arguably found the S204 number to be 1.5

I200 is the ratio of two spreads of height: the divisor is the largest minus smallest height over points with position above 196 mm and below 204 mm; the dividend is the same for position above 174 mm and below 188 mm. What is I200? 1.3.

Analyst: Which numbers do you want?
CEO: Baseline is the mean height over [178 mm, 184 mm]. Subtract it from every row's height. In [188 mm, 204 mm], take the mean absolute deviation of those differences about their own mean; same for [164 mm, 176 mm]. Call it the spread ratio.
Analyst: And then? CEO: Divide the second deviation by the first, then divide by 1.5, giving 0.38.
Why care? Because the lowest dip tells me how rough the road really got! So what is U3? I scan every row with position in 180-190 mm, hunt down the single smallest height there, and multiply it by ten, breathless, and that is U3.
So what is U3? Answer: 14.8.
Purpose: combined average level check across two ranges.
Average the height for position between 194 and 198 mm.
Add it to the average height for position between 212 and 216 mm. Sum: 2.6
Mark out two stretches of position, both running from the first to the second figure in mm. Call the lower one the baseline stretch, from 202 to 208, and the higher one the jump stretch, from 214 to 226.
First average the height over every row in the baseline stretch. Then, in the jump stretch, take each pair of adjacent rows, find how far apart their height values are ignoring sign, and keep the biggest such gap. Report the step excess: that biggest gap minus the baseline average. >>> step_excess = -1.29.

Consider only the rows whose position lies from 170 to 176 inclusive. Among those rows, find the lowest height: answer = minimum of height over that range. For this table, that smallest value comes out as 1.269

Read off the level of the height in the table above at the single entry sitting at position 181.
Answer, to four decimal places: 1.4820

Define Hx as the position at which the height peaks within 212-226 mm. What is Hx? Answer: 225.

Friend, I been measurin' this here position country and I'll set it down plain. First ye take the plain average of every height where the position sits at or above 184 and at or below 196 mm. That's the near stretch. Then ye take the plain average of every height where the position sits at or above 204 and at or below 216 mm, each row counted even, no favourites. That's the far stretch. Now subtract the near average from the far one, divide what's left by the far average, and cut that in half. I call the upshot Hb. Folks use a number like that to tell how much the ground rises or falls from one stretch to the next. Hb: -0.27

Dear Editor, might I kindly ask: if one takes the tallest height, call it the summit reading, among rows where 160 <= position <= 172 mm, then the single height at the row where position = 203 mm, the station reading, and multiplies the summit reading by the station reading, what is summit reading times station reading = 2.1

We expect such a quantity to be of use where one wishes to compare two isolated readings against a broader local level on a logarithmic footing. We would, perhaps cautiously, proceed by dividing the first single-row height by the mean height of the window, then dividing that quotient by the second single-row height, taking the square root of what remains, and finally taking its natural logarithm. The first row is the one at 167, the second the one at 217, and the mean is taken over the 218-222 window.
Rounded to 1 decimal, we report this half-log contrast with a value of 0.2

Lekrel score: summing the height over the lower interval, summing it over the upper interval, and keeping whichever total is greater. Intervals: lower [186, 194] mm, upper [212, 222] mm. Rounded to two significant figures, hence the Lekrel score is 6.9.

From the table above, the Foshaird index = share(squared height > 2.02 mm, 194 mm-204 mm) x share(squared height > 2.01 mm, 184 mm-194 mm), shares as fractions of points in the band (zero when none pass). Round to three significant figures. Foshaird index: 1.00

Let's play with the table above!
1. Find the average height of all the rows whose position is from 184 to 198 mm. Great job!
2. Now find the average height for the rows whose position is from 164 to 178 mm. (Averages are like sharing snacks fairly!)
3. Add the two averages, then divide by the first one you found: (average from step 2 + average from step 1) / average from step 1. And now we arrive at 1.81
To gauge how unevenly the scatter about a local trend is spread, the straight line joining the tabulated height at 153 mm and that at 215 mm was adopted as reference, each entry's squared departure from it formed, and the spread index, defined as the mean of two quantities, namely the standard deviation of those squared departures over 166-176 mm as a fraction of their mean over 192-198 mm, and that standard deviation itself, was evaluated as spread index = 0.01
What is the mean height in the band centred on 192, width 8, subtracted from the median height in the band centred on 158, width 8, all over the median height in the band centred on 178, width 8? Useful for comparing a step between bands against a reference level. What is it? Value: -0.22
